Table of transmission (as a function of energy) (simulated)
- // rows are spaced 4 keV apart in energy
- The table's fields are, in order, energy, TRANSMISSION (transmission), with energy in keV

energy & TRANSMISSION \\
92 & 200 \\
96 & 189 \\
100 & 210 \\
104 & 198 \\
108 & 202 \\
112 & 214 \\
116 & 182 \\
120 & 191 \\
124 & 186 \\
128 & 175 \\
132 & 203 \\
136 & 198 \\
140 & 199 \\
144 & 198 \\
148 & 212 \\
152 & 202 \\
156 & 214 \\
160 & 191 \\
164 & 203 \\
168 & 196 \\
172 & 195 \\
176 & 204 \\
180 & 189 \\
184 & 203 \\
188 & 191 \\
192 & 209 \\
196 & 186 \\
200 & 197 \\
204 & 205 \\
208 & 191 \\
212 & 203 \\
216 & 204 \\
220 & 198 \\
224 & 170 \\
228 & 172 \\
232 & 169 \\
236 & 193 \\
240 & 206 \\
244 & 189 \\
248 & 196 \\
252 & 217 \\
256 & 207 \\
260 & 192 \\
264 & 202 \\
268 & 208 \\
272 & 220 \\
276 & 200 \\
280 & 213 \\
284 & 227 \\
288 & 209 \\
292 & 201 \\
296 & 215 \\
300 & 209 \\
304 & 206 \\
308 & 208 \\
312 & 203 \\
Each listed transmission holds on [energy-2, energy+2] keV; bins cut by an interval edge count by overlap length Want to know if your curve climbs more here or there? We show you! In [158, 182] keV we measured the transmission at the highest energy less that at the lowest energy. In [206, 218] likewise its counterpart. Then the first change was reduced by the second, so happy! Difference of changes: -15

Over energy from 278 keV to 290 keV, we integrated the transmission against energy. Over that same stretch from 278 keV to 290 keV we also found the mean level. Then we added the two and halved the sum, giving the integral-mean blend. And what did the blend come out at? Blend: 1406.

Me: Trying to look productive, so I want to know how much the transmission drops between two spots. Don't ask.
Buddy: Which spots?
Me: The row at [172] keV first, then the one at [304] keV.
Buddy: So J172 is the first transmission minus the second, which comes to -11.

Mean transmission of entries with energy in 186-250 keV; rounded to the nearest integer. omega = 192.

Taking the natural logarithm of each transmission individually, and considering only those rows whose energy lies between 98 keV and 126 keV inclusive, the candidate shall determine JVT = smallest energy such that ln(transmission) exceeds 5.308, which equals 100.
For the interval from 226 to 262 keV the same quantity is 240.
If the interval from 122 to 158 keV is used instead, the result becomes 132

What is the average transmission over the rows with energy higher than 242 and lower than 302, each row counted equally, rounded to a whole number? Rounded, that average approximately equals 207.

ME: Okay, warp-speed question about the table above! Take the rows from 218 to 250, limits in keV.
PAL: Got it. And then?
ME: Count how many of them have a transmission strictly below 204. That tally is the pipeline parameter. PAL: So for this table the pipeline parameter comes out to 7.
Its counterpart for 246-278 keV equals 4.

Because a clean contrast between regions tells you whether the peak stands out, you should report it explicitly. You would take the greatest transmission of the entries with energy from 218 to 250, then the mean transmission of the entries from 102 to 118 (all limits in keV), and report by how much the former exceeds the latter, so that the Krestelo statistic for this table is 7.0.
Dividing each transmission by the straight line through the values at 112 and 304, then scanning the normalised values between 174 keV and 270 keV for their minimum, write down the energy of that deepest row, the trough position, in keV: 232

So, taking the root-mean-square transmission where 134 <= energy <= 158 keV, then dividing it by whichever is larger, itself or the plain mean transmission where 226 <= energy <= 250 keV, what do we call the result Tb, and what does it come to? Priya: 1.00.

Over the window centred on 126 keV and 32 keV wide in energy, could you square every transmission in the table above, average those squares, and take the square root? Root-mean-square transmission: 194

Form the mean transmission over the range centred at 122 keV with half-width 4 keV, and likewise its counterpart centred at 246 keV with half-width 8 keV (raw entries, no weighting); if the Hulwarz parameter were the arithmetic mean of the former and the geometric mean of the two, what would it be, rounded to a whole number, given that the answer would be 192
